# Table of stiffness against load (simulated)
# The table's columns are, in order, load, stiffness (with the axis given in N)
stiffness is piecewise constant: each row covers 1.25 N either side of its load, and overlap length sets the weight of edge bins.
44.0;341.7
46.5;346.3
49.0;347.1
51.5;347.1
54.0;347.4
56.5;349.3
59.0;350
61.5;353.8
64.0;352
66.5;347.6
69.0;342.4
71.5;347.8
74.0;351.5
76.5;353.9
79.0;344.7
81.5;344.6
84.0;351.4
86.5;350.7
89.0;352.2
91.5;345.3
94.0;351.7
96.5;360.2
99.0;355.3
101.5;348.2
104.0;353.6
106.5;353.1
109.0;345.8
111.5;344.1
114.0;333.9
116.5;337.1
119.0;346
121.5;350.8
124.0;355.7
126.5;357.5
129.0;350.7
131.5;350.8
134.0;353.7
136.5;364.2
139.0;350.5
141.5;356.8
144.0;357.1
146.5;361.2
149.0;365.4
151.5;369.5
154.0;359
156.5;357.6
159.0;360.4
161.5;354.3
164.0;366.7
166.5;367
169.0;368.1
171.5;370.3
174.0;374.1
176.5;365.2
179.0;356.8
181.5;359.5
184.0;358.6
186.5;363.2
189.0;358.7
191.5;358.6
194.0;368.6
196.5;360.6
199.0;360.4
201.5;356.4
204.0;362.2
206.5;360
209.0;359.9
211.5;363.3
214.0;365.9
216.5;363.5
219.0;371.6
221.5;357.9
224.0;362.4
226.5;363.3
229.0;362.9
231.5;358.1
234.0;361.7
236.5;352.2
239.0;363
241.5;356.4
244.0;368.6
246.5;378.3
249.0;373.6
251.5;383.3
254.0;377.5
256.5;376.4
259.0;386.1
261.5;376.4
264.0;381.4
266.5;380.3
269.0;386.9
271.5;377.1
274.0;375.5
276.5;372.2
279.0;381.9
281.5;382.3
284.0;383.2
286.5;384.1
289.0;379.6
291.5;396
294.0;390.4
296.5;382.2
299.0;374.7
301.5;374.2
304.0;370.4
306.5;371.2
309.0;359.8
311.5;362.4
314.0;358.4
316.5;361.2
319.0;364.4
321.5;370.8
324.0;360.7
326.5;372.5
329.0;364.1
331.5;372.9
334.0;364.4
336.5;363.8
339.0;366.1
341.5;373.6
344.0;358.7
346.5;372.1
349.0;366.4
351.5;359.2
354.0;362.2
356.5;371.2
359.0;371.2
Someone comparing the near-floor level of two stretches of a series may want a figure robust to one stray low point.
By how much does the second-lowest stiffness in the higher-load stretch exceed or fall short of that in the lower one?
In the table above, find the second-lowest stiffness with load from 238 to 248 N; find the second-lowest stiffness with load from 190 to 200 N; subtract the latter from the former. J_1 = 2.6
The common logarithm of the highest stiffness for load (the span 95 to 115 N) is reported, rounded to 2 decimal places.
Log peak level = 2.56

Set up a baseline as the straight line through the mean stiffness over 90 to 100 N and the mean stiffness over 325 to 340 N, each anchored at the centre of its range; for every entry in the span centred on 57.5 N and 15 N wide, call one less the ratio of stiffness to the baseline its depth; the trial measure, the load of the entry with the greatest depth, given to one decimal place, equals 51.5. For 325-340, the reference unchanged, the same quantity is 336.5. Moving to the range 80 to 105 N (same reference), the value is 81.5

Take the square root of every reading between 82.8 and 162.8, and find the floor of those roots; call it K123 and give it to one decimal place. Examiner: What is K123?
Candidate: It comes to 18.3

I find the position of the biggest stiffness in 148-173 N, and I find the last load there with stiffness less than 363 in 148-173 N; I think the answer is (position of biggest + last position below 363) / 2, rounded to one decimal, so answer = 166.5 N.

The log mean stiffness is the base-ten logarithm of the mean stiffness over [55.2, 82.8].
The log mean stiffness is 2.54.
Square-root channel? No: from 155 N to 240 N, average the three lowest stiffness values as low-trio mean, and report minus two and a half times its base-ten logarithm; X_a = -6.37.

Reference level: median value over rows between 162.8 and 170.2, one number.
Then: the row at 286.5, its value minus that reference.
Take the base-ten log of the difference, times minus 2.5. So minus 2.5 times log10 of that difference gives -3.1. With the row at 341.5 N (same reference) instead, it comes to -2.0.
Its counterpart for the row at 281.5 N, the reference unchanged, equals -3.0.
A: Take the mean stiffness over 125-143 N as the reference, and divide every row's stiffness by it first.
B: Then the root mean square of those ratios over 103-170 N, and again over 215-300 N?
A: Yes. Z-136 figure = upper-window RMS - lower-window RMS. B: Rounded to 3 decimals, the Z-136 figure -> 0.053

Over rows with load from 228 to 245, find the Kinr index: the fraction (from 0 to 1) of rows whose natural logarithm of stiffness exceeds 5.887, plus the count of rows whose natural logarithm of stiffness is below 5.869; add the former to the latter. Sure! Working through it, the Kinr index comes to 1.57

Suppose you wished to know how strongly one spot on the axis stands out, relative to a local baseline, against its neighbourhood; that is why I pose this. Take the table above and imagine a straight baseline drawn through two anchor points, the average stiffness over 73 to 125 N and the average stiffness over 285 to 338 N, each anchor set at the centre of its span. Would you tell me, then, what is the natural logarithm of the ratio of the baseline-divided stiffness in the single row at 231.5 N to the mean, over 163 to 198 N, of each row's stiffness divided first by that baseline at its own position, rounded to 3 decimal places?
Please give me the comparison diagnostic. -0.031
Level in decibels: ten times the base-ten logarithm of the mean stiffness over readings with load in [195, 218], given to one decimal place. 25.6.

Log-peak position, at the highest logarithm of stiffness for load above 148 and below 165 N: 151.5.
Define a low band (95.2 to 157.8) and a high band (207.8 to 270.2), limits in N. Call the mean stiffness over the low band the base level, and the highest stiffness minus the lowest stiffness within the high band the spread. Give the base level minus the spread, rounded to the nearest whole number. 319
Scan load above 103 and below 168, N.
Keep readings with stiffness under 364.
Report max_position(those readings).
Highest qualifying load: 161.5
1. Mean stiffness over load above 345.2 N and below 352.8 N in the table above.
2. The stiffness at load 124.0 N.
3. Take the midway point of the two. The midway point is 361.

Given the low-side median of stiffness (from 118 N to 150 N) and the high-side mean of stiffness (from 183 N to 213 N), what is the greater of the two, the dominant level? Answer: 361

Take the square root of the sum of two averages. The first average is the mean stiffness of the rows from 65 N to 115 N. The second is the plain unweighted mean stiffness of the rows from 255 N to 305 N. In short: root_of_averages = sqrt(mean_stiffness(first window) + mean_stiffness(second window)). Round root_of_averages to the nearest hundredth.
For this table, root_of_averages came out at 27.01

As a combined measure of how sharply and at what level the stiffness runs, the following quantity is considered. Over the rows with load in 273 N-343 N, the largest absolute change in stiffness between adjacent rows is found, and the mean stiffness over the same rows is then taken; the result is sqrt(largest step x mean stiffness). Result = 78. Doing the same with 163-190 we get 57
